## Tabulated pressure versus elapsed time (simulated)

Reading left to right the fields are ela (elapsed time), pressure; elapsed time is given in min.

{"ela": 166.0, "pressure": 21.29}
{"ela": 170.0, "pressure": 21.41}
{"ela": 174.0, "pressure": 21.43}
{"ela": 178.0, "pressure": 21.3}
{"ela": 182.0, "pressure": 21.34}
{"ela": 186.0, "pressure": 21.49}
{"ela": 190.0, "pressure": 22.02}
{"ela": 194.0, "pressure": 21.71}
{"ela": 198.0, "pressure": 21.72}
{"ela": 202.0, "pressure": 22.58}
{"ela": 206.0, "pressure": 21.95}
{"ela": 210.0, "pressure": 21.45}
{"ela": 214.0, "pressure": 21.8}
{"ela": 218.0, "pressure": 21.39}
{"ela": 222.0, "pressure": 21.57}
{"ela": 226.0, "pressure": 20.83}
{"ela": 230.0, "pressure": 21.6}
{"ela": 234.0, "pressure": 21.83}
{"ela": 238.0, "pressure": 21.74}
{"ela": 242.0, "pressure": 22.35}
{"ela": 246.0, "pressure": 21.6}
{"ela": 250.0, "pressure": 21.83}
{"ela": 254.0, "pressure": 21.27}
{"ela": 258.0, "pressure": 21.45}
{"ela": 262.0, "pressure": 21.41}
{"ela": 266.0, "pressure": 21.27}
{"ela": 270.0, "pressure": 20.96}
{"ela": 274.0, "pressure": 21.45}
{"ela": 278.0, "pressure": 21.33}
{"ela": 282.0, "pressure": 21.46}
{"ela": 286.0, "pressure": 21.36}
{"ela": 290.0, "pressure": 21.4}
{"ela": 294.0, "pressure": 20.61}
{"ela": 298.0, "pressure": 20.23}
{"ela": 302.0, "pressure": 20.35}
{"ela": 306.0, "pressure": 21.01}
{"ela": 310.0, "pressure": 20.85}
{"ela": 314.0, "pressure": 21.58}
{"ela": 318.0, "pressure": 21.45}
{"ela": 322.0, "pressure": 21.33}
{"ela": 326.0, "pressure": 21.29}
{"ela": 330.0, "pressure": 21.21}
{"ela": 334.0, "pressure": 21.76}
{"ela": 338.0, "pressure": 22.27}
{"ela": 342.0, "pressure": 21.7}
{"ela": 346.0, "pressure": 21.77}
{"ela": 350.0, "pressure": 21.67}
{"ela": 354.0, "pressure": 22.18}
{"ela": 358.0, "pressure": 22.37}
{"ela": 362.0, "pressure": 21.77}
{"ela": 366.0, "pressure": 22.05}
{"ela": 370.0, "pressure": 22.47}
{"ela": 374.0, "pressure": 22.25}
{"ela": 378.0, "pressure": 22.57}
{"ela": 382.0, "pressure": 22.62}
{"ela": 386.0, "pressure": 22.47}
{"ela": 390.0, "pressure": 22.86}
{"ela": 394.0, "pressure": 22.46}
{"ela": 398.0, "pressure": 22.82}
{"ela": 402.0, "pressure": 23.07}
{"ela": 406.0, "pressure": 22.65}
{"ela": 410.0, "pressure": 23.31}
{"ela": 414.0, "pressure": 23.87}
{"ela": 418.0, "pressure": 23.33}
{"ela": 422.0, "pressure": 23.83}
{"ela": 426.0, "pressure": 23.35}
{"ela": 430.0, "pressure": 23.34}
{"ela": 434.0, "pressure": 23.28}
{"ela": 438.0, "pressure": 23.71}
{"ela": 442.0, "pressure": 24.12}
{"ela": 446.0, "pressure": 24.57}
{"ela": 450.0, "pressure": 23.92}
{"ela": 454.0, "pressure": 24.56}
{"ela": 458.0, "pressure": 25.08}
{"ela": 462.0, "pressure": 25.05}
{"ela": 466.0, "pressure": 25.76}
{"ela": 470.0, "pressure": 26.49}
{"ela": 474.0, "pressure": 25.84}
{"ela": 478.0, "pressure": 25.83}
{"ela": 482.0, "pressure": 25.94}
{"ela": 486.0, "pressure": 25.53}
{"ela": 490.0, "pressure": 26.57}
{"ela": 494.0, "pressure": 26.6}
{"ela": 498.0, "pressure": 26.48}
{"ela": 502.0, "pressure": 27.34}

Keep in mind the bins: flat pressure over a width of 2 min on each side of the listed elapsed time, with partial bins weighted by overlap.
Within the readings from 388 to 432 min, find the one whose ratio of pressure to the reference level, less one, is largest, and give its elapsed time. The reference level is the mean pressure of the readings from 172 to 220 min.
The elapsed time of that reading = 414.0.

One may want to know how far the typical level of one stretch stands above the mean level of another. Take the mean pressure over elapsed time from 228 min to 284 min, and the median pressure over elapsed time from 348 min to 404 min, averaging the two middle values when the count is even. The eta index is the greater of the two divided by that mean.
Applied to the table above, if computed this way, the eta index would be 1.04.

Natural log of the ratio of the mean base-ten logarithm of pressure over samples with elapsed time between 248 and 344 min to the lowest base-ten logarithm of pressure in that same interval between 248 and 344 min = 0.017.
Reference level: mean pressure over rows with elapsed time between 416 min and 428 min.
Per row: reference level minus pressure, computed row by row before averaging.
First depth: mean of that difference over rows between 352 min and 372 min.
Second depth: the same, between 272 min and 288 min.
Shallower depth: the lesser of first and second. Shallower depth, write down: 1.3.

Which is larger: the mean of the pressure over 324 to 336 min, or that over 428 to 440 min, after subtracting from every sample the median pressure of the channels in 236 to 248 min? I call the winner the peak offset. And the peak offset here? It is 1.7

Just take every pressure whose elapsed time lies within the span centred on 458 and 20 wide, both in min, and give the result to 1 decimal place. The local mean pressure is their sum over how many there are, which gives 24.9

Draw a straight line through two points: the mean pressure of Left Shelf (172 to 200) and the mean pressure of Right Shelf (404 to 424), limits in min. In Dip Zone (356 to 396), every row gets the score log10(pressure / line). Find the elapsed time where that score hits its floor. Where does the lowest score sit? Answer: 362.0 min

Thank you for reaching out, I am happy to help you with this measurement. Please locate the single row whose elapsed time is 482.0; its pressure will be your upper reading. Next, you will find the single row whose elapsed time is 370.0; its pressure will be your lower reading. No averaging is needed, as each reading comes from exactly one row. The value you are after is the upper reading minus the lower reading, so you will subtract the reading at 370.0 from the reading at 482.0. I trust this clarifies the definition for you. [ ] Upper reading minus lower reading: 3.5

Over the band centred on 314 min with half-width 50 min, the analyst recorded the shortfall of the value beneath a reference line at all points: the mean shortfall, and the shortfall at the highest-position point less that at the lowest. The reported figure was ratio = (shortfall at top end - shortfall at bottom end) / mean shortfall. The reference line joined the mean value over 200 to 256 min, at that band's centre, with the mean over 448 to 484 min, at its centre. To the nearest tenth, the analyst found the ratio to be 0.6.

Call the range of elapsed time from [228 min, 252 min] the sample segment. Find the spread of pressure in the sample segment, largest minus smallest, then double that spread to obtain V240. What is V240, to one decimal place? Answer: 1.5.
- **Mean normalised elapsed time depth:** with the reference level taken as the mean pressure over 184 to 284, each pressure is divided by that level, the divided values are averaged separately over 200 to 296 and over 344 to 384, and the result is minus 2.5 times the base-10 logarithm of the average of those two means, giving -0.012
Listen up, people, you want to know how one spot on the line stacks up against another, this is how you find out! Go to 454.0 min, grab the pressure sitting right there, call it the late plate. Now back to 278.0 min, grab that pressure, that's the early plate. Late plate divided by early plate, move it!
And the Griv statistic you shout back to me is 1.15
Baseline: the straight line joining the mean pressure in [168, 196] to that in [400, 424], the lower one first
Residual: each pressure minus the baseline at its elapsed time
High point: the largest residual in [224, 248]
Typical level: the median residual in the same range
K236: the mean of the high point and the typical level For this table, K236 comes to 0.04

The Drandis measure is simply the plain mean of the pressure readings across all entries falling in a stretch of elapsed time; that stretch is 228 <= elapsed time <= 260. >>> 21.7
